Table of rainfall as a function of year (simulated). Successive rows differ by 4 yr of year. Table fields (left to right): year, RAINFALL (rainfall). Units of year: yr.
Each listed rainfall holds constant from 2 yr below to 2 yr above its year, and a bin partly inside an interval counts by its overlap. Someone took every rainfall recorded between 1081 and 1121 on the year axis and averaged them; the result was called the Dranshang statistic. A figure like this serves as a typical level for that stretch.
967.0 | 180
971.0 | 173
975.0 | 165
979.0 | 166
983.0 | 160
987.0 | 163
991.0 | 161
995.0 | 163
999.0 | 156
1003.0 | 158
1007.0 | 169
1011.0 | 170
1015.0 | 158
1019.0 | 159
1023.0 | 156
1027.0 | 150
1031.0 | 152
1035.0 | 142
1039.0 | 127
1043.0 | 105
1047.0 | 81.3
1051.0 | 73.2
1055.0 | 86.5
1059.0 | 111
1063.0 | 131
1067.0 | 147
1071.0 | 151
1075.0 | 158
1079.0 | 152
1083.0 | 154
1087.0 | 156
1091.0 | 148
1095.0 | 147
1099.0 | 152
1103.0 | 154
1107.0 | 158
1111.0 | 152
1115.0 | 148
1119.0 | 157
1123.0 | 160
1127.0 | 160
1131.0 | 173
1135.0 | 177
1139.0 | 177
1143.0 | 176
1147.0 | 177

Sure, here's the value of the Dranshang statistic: 153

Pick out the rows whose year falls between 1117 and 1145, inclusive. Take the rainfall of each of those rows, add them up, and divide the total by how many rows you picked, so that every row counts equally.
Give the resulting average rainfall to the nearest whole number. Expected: 169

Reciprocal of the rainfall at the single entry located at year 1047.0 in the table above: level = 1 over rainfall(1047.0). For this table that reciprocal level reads 0.0123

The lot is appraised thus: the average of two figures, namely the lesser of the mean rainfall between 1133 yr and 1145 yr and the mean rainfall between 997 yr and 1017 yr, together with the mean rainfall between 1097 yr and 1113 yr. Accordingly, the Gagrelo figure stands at 158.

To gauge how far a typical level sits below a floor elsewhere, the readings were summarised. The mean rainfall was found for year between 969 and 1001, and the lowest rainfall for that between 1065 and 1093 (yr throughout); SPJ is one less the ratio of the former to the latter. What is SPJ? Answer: -0.11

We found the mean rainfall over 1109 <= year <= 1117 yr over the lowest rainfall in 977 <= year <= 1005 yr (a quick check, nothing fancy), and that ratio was 0.96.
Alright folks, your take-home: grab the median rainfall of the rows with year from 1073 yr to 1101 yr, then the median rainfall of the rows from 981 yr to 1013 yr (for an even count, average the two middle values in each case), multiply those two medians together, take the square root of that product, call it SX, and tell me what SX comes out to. 157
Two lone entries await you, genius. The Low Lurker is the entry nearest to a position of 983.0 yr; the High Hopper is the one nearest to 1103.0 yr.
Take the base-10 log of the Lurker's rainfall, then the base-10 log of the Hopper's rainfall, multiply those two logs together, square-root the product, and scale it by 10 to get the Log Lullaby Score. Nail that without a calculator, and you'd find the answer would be 22.0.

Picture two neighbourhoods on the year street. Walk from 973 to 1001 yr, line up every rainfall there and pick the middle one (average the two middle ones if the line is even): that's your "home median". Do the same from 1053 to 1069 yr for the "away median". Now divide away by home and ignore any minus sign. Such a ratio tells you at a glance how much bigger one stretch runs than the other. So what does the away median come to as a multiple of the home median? 0.74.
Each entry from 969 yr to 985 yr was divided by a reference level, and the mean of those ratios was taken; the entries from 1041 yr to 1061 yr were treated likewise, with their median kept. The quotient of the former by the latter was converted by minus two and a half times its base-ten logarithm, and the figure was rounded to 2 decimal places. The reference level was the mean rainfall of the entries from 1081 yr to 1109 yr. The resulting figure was -0.71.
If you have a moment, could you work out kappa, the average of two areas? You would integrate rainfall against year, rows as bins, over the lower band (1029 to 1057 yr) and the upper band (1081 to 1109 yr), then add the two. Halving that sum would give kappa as 3672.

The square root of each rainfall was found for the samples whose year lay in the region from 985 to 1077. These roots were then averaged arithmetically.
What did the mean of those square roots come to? 11.8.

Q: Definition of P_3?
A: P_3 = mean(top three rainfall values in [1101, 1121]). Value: 156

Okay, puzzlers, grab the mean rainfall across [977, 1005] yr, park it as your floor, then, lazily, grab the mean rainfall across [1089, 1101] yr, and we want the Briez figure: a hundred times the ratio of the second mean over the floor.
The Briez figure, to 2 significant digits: 93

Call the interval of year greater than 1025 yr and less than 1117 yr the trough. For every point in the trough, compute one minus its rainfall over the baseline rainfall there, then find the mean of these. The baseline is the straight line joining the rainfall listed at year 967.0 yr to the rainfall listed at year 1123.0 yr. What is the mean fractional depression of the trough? 0.18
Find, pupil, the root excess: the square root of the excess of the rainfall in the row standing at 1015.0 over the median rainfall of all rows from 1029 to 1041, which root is 4.00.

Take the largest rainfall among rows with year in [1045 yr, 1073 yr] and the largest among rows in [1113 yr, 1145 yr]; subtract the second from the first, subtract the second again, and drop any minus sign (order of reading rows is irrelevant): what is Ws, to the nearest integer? 203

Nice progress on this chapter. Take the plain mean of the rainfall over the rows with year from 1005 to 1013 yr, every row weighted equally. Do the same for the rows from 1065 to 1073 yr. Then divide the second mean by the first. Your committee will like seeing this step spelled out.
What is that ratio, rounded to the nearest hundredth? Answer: 0.88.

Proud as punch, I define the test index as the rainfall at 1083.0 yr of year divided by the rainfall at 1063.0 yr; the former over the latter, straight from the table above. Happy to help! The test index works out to 1.18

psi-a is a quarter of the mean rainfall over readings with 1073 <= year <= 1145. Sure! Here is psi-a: 39.7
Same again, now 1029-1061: 27.4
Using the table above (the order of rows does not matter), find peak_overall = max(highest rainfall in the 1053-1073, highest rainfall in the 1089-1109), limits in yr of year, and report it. 158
